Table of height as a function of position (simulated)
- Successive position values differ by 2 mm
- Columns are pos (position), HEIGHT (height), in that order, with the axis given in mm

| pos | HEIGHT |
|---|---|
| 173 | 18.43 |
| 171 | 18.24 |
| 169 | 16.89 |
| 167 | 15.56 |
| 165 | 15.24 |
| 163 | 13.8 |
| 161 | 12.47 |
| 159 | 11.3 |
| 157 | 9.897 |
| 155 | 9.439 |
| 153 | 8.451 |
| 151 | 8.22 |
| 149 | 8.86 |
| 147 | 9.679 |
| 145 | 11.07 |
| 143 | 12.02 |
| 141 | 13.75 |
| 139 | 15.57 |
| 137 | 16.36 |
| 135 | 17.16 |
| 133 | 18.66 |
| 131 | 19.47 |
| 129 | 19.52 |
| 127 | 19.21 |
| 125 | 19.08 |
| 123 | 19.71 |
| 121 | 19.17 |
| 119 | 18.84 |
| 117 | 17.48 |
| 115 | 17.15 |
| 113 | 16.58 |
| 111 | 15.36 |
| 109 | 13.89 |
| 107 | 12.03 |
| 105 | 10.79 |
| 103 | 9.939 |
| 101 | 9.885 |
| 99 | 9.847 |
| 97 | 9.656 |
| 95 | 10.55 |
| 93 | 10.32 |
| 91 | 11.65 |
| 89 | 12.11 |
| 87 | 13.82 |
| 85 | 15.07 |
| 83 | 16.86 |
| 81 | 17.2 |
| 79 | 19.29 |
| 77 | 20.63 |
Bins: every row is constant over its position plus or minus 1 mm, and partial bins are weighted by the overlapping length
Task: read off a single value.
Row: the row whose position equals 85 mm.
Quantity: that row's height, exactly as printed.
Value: 15.07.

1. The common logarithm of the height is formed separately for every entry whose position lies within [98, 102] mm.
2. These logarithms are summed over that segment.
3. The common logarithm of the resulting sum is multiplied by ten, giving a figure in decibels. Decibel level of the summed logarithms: 3.0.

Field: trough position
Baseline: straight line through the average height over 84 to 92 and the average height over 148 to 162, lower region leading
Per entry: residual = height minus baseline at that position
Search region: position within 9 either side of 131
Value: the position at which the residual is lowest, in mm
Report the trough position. 139 mm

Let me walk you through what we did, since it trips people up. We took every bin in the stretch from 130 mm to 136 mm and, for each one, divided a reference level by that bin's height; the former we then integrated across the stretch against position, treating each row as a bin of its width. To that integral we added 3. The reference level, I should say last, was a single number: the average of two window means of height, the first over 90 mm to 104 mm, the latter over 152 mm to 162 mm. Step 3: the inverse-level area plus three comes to 6.4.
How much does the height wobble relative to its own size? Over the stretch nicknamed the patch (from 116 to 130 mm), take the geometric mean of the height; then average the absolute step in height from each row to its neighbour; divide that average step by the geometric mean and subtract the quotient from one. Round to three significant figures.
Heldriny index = 0.971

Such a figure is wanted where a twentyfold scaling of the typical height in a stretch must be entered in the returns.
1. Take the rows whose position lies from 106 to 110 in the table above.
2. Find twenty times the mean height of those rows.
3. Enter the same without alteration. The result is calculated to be 259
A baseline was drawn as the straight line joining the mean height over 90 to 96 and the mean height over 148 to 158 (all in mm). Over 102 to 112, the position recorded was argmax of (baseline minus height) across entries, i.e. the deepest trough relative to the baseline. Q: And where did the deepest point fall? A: 103 mm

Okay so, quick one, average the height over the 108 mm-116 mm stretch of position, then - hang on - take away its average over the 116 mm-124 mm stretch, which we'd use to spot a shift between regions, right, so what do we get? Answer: -3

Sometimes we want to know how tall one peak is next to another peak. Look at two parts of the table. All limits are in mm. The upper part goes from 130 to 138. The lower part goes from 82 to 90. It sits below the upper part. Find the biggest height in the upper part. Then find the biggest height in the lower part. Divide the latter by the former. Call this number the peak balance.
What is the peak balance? 0.87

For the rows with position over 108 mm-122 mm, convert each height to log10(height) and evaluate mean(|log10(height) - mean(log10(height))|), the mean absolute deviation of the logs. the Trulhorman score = 0.04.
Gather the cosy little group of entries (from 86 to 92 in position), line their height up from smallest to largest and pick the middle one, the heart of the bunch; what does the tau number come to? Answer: 12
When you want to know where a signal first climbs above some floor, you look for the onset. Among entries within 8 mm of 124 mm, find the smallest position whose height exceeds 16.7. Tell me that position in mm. 117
